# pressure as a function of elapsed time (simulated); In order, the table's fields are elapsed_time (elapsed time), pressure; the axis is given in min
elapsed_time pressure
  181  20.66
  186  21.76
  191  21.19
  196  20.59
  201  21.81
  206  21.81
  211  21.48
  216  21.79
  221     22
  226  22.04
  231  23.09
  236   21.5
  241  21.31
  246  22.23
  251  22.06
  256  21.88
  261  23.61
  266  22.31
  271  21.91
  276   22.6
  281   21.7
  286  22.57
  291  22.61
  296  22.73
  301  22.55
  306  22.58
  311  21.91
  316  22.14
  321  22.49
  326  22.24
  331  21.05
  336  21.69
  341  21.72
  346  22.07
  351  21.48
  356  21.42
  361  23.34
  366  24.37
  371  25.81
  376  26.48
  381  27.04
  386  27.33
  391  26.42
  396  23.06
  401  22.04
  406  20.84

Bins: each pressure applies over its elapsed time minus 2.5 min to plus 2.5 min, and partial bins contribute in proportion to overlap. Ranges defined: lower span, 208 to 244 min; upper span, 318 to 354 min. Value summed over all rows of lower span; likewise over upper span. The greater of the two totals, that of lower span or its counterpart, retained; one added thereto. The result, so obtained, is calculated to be 154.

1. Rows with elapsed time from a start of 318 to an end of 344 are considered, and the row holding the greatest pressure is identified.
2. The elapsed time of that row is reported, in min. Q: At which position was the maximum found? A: 321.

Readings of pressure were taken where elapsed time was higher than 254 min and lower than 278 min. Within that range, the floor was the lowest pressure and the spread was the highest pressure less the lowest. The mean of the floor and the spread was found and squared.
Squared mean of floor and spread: 139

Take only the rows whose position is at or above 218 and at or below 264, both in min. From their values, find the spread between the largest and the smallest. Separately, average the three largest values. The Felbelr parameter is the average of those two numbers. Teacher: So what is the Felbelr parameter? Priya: 12.6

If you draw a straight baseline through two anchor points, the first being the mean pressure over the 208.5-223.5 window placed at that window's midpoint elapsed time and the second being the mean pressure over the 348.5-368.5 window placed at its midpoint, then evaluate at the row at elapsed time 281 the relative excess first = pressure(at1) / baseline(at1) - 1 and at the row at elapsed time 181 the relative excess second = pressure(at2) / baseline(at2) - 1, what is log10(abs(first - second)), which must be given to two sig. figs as -1.7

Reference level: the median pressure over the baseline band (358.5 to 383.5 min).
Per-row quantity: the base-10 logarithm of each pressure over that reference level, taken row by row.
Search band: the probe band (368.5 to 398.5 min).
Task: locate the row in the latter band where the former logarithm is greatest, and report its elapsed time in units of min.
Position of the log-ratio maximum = 386 min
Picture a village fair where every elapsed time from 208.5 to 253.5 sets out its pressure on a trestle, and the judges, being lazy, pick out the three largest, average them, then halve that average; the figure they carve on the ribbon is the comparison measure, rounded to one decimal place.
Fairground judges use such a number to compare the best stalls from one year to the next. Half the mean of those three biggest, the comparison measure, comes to 11.2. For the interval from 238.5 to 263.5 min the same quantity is 11.3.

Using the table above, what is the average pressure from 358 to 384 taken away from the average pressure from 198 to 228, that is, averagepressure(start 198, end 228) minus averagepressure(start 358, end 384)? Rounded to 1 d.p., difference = -3.6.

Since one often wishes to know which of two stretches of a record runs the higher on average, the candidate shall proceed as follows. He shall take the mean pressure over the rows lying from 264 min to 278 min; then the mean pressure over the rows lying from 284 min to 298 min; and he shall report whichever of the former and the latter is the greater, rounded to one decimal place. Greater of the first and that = 22.6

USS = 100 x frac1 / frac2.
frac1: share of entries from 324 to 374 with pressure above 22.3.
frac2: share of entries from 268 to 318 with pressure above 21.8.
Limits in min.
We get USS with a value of 33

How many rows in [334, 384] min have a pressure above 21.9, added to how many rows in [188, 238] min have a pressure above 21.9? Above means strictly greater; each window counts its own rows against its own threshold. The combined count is 9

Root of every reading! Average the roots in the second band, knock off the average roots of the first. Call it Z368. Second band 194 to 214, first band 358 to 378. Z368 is -0.4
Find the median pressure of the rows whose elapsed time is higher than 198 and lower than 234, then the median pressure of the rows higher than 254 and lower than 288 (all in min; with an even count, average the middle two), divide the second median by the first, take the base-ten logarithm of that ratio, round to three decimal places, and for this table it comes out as 0.010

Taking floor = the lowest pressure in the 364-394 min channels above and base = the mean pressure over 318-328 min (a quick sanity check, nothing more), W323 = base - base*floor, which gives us -523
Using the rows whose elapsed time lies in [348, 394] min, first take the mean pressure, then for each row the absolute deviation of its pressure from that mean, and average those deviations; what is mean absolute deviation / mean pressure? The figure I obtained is 0.079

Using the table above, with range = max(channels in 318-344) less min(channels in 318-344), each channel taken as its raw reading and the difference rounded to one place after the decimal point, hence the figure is 1.4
